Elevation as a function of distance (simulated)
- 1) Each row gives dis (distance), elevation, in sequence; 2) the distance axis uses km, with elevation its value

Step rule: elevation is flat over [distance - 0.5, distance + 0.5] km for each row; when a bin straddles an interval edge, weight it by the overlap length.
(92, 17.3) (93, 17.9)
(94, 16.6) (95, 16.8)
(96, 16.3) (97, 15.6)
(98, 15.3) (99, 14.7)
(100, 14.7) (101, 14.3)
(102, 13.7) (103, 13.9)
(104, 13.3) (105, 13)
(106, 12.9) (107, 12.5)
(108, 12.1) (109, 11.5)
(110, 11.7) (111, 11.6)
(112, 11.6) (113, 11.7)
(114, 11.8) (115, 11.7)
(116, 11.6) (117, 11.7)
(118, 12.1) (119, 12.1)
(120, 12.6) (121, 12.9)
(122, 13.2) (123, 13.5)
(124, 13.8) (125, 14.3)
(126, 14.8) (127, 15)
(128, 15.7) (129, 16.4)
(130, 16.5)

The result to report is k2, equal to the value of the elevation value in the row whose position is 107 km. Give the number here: 12.5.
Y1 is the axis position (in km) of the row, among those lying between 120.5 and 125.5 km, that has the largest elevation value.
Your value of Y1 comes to 125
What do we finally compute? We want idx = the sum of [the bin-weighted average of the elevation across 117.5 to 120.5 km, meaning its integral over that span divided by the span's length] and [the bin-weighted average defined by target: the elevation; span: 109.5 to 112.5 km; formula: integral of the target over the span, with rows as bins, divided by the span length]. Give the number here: 23.9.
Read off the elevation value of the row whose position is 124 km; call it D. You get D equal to 13.8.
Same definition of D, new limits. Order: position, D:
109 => 11.5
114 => 11.8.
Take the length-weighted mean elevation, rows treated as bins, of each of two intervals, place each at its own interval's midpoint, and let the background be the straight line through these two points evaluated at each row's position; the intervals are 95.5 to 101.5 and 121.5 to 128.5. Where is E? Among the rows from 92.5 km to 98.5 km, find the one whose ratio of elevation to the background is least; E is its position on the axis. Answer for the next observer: 98 km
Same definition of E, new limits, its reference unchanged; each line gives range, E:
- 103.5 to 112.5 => 109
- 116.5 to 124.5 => 117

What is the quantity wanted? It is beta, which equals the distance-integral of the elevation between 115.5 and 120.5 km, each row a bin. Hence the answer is 60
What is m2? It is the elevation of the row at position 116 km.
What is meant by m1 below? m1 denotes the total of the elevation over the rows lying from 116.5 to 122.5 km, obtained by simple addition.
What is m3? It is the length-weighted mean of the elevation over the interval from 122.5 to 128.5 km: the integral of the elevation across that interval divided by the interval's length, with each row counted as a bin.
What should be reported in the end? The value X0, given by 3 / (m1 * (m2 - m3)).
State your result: -0.01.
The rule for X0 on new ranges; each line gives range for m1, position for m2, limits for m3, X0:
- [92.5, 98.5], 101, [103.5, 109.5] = 0.02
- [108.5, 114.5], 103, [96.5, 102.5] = -0.05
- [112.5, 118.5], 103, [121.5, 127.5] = -0.21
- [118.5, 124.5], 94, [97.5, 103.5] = 0.02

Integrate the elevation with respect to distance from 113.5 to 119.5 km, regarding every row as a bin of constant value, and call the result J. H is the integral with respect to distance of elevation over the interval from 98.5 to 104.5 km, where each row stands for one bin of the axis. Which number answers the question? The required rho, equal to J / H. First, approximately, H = 85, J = 71.0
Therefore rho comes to 0.84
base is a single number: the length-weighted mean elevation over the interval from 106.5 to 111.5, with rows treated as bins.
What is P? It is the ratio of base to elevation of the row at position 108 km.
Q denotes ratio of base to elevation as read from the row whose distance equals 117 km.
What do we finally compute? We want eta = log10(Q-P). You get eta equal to -1.47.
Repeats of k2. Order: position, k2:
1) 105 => 13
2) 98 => 15.3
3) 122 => 13.2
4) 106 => 12.9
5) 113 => 11.7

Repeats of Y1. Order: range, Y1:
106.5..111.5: 107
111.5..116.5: 114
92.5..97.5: 93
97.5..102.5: 98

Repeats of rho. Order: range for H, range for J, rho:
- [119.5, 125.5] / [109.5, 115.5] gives 0.87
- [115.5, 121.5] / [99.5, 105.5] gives 1.14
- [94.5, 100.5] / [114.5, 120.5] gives 0.77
